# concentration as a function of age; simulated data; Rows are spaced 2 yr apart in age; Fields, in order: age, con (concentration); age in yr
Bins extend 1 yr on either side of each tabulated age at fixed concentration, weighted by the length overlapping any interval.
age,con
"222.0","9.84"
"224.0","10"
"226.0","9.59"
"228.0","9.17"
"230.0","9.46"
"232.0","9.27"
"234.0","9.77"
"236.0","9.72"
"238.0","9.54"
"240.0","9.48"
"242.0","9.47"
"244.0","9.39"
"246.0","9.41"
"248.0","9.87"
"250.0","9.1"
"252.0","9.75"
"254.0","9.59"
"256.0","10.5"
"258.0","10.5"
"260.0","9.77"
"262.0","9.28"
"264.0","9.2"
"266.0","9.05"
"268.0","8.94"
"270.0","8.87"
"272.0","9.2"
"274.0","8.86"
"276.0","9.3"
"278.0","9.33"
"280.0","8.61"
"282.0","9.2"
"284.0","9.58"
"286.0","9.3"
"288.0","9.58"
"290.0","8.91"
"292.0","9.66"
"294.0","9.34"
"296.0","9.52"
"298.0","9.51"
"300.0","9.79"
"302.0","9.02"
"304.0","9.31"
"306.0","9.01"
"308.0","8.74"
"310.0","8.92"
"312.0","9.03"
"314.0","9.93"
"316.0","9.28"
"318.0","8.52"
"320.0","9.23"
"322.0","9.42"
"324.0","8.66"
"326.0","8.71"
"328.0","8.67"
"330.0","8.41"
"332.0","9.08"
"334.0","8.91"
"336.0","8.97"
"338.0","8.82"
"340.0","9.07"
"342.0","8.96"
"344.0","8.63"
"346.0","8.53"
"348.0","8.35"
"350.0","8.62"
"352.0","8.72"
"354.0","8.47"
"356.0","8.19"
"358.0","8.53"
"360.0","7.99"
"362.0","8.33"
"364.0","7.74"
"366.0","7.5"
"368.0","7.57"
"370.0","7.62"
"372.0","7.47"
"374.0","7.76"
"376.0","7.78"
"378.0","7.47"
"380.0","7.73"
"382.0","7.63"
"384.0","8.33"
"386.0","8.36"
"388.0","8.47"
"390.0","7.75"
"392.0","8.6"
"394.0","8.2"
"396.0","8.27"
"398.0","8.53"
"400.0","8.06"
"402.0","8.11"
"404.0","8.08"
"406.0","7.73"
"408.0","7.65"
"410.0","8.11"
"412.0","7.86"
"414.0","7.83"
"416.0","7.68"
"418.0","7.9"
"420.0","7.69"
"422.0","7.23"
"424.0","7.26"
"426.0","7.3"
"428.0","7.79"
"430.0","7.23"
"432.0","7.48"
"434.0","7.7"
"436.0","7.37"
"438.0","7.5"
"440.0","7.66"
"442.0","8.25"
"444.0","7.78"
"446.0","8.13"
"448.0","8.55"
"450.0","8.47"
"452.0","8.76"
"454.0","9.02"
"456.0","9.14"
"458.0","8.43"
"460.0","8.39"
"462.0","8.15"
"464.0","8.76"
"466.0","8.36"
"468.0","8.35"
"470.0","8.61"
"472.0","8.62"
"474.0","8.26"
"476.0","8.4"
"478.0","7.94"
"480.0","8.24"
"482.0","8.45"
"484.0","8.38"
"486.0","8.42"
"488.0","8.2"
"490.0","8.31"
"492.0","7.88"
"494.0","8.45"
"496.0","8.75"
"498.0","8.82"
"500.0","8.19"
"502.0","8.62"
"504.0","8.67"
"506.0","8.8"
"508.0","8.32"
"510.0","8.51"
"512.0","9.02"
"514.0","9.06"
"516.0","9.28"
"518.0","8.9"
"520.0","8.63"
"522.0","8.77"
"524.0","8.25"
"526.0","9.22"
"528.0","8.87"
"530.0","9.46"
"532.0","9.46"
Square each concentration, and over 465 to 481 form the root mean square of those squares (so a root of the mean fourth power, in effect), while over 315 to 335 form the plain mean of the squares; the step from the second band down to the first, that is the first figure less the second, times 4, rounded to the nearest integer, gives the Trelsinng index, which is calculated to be -37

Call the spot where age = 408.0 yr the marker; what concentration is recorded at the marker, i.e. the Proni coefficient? 7.65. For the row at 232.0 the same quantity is 9.27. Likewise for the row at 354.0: 8.47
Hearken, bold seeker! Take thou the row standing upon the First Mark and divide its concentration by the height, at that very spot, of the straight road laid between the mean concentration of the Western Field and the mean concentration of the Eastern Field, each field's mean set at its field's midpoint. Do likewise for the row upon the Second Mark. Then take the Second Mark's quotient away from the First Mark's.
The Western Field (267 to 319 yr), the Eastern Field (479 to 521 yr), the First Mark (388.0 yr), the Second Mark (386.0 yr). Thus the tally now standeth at 0.01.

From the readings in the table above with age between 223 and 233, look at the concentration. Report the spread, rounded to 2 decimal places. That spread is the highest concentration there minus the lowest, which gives 0.83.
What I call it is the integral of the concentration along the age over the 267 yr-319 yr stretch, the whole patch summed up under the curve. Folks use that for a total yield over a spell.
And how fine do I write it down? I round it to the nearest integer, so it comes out 479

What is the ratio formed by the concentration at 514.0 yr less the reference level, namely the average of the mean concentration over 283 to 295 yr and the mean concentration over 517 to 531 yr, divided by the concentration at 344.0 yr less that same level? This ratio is 0.15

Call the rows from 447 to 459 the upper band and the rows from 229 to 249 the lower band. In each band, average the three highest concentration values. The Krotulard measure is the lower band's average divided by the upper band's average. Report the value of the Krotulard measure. 1.09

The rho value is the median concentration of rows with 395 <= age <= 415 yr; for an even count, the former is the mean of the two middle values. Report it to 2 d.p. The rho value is 8.07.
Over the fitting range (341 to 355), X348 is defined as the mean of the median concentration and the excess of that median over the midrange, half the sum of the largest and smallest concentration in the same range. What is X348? 4.3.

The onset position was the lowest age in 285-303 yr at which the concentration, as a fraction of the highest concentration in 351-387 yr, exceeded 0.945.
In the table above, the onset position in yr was 286.0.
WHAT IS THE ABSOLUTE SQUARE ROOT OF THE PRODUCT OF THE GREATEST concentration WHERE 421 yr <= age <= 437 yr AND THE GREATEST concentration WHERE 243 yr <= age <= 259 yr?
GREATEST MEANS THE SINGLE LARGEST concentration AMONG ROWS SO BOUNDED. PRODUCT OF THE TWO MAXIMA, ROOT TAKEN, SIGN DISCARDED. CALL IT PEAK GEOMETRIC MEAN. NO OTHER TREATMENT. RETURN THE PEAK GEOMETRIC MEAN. 9.04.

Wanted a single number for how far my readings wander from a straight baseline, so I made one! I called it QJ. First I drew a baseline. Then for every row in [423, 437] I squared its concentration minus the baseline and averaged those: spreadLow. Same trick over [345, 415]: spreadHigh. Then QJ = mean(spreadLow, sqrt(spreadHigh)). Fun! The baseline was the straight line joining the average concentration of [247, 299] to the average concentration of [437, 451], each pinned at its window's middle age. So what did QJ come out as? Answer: 0.6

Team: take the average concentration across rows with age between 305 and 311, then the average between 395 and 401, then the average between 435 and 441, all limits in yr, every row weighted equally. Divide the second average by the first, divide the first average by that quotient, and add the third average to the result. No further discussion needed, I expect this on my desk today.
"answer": 17.0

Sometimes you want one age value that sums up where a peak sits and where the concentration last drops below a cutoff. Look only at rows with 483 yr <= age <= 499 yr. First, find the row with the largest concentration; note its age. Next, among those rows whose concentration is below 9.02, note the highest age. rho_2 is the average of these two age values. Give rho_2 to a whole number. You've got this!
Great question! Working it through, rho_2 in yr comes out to 498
